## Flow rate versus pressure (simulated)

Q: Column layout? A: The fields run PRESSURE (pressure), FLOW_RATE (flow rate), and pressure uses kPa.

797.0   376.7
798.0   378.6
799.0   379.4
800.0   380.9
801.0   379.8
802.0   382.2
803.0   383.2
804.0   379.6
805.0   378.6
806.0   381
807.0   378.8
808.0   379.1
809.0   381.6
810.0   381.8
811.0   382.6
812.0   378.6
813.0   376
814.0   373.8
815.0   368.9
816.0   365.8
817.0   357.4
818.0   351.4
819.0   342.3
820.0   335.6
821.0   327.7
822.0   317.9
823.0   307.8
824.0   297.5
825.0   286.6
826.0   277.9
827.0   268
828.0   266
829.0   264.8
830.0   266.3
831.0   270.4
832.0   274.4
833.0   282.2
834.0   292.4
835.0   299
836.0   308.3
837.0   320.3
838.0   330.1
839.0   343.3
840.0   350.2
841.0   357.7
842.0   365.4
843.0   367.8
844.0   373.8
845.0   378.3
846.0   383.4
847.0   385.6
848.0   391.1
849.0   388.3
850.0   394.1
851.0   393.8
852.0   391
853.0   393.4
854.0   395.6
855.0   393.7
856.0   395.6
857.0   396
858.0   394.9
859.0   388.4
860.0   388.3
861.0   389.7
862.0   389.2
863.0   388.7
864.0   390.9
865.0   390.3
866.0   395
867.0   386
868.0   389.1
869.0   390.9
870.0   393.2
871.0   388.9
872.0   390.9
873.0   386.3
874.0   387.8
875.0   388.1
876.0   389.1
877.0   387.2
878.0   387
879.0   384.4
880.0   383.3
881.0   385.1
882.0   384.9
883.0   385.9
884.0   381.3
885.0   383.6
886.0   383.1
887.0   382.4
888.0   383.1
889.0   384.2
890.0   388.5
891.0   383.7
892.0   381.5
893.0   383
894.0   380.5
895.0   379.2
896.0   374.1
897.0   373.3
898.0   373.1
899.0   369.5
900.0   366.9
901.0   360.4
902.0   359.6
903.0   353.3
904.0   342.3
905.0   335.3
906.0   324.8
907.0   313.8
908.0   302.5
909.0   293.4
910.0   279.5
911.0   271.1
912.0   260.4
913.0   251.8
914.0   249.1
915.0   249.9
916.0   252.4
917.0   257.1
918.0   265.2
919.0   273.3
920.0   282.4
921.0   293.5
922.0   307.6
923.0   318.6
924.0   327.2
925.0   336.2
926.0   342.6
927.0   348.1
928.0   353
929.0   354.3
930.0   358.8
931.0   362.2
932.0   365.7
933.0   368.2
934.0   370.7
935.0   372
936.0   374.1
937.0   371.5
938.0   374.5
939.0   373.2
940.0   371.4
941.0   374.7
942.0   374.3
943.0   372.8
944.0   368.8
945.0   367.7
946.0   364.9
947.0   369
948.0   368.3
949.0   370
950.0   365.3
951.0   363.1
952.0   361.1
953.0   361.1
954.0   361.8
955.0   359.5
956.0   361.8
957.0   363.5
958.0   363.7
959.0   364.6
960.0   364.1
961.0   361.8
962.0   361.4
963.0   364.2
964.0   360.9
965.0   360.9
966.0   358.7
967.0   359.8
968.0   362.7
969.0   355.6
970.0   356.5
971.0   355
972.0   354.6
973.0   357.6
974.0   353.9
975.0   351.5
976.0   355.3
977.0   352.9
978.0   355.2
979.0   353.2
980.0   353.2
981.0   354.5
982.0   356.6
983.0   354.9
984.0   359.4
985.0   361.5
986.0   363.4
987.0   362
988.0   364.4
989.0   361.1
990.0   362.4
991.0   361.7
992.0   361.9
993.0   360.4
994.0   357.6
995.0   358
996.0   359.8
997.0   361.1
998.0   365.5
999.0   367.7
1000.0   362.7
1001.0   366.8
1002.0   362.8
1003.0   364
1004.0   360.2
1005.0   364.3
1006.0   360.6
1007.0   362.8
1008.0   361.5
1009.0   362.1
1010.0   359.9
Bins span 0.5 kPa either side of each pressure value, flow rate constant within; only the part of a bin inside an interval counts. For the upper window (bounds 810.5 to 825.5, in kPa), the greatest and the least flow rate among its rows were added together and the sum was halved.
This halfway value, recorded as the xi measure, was 335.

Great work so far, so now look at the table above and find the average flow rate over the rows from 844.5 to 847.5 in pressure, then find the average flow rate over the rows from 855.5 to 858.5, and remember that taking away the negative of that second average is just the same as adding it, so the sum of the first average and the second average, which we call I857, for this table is 778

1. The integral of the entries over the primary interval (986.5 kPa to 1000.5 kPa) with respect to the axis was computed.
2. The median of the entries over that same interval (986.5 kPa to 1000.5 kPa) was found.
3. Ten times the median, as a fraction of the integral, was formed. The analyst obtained 0.71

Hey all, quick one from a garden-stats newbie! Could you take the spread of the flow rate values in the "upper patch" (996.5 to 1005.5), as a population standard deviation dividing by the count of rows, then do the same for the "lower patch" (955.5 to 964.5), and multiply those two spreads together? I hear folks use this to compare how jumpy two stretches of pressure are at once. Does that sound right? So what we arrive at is 3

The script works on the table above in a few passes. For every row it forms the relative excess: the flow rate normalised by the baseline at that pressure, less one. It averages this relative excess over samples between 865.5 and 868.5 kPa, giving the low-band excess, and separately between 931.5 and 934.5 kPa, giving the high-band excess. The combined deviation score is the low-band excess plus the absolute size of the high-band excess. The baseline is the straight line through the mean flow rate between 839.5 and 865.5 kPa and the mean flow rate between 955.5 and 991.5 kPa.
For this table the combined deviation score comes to 0.022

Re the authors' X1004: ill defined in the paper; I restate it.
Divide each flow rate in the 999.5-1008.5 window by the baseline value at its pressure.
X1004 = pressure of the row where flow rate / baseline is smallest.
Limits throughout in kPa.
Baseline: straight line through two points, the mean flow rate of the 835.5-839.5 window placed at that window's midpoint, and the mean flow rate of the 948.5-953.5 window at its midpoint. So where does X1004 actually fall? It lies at 1006.0 kPa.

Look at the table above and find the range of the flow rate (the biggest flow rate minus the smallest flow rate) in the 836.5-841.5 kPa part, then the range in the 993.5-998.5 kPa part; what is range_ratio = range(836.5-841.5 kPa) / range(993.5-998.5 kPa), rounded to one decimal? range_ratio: 4.7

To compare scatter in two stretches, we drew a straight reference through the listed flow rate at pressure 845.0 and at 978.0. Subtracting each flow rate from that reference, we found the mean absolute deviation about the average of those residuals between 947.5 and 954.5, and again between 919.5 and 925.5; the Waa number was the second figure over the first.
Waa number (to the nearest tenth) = 6.2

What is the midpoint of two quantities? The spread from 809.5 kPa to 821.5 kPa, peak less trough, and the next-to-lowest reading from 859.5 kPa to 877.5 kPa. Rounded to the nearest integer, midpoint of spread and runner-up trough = 221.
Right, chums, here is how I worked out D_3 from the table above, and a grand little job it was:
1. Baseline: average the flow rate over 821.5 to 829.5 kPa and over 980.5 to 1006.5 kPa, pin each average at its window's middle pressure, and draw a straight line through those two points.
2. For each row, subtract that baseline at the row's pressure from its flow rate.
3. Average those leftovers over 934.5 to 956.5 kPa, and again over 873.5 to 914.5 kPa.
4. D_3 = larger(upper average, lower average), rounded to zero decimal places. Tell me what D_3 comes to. 40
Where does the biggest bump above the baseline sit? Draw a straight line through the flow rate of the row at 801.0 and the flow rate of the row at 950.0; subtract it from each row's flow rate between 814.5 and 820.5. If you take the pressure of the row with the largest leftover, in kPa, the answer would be 815.0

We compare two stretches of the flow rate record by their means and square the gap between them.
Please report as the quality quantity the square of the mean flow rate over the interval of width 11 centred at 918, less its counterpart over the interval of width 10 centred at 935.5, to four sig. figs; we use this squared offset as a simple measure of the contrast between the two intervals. 9514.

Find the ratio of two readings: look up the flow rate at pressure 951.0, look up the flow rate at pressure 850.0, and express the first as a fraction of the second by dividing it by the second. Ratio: 0.92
